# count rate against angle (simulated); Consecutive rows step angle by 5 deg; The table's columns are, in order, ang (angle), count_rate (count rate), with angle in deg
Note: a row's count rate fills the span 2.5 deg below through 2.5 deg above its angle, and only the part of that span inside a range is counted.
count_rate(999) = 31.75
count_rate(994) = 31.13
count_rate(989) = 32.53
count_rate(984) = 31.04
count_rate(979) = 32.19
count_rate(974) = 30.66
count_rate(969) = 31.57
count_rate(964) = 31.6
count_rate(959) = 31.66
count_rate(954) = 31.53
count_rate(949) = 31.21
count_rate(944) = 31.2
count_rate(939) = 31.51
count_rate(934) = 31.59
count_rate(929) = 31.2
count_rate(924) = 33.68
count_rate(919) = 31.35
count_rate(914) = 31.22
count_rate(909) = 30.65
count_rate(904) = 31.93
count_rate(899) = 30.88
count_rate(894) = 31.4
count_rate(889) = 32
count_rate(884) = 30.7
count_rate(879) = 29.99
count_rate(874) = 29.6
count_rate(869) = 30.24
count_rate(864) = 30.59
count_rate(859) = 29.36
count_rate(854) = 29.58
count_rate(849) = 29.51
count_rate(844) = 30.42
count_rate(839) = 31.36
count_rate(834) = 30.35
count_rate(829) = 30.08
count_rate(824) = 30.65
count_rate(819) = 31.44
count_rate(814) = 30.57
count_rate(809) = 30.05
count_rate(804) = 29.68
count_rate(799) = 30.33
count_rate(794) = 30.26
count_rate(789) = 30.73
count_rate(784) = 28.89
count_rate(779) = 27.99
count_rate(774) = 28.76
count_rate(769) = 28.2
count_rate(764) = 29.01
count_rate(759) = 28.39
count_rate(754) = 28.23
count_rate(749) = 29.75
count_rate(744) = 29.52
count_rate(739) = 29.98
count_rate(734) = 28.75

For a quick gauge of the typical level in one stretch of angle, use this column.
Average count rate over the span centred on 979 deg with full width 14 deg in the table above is 31.3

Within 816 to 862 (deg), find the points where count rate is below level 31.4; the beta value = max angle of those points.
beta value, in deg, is 859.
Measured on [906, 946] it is 944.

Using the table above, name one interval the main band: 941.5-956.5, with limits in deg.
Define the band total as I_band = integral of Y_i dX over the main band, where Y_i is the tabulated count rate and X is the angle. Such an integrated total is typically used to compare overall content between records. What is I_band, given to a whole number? 470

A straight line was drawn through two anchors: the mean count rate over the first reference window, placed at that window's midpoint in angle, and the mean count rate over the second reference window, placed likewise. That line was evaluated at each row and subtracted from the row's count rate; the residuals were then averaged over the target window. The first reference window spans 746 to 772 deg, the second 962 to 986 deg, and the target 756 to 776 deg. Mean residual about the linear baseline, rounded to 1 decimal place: -0.2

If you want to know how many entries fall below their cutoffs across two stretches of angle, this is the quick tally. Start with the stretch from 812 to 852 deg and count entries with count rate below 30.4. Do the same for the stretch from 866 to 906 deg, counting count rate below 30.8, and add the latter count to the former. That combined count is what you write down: 7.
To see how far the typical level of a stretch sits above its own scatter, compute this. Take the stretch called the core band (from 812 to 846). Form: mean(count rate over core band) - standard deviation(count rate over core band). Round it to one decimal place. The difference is 30.2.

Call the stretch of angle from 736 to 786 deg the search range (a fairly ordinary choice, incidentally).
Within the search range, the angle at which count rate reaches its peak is 739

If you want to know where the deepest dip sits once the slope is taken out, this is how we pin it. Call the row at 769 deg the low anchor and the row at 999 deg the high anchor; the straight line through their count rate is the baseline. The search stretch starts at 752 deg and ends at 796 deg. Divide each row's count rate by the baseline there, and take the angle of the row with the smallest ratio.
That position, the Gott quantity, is 779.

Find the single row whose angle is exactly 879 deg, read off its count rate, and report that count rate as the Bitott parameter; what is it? 29.99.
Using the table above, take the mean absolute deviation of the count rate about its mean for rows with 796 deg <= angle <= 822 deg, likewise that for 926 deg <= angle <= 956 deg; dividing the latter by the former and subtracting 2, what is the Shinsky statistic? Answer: -1.6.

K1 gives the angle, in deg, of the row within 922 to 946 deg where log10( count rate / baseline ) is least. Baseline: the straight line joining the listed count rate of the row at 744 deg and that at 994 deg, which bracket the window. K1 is 944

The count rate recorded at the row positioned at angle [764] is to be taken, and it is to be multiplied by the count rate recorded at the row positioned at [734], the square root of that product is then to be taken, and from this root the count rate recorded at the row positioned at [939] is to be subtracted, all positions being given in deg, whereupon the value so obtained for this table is -2.6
